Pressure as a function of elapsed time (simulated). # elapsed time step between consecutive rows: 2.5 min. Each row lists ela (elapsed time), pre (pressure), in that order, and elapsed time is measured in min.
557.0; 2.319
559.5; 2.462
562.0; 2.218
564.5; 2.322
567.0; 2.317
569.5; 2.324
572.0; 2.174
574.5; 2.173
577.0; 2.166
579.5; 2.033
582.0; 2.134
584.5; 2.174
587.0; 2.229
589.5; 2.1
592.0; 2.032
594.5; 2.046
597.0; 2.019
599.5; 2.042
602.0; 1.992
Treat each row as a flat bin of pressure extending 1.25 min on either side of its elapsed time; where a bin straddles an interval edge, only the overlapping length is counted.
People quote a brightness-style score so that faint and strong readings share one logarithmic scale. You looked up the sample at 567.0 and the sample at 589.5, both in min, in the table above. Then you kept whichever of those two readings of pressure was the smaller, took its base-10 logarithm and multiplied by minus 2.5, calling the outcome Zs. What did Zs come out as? -0.806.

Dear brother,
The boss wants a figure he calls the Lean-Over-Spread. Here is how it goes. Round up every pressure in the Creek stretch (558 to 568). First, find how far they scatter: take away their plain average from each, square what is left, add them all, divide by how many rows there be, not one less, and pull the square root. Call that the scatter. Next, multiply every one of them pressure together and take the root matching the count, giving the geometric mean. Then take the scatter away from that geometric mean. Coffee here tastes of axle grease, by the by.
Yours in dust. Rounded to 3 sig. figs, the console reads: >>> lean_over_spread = 2.24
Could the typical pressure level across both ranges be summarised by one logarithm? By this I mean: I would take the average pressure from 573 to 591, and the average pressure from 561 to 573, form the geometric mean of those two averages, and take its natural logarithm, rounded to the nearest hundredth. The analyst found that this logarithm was 0.79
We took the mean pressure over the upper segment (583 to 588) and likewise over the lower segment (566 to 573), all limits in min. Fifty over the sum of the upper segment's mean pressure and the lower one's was 11.2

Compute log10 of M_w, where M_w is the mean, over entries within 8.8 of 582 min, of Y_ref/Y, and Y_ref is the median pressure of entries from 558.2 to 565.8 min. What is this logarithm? 0.035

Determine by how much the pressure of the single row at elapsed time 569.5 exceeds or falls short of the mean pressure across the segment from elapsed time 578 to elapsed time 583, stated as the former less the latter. 0.24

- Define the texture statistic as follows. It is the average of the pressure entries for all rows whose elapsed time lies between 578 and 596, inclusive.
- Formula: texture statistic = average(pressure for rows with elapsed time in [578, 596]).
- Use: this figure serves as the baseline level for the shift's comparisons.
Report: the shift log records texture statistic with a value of 2.11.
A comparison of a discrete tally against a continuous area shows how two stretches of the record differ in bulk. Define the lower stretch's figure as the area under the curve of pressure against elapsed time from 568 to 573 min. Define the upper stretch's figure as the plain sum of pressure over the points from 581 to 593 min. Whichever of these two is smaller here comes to 10.7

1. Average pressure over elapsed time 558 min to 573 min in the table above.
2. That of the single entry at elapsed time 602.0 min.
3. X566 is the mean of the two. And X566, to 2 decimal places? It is 2.15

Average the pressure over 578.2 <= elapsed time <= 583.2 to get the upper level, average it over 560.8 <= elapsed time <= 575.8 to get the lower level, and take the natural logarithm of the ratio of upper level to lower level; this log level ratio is -0.079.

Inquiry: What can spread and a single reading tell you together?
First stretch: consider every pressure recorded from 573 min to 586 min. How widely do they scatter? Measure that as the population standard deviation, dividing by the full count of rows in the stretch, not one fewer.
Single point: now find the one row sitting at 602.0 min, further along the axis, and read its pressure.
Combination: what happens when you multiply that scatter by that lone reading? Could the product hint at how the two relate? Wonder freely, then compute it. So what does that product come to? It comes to 0.11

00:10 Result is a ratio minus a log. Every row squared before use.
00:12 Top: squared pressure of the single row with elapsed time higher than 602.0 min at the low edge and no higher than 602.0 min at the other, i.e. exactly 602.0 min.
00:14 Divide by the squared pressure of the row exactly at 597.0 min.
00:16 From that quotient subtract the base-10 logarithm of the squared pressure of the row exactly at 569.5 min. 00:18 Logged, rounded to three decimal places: 0.241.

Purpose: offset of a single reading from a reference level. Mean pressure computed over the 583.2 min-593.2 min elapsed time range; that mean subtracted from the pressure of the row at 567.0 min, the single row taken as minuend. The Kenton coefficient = 0.18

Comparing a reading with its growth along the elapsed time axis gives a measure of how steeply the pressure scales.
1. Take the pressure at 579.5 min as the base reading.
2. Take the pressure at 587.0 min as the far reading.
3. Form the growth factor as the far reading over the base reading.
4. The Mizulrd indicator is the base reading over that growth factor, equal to 1.9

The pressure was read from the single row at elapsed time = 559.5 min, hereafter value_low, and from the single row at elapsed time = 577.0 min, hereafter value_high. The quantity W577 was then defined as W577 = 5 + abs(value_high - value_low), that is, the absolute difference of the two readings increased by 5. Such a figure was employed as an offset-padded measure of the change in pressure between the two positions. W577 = 5.30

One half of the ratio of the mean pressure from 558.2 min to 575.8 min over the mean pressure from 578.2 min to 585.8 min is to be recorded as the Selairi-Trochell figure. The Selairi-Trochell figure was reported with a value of 0.540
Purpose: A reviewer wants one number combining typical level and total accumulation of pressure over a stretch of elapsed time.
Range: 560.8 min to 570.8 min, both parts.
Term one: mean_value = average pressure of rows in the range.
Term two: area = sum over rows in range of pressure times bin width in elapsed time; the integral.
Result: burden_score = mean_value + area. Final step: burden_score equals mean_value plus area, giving 25.2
